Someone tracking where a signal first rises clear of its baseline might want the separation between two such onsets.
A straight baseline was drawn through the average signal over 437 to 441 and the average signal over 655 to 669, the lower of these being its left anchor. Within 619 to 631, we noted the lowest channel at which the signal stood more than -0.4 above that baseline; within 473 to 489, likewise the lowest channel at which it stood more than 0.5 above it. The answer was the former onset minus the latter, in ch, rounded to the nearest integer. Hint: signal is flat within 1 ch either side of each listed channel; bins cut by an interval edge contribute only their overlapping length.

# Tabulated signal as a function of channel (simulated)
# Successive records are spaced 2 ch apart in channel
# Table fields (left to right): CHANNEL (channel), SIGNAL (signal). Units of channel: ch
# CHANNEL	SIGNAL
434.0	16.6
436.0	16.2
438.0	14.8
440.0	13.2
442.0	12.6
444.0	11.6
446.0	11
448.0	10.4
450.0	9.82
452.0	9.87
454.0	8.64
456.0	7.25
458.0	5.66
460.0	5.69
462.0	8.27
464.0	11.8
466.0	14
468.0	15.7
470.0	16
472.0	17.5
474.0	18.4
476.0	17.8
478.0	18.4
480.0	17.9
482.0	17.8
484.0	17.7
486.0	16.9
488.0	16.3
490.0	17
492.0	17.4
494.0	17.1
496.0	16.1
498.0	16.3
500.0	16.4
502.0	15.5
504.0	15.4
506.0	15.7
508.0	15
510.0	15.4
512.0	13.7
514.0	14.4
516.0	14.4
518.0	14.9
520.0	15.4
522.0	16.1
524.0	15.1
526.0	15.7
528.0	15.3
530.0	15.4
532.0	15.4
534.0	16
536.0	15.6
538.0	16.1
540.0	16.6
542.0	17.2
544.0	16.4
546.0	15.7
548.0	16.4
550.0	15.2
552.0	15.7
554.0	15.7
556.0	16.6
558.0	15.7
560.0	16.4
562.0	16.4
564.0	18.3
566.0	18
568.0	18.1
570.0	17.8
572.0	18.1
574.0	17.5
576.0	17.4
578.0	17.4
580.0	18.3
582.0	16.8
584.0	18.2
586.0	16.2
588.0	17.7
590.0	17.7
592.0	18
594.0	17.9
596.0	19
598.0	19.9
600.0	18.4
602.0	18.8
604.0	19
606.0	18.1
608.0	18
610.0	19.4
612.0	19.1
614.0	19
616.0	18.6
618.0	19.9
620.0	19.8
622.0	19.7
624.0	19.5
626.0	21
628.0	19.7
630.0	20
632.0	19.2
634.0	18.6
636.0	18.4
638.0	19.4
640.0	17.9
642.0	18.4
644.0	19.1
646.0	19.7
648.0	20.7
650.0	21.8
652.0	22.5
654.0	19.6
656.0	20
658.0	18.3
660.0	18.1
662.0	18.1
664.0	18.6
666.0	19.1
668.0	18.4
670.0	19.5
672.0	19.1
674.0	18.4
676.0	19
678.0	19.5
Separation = 146 ch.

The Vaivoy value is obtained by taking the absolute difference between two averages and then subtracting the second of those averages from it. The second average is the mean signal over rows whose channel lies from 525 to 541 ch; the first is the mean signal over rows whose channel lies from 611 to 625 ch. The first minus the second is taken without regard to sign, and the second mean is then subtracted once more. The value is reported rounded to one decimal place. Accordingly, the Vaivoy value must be -12.2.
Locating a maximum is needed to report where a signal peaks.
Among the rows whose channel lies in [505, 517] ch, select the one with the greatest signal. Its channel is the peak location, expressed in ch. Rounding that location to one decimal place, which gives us 506.0 ch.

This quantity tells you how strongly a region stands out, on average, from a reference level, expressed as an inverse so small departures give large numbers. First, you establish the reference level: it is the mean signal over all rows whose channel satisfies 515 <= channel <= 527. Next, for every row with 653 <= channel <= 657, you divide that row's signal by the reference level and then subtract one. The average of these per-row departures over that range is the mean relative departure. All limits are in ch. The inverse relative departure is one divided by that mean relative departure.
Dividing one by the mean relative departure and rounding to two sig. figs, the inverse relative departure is 3.4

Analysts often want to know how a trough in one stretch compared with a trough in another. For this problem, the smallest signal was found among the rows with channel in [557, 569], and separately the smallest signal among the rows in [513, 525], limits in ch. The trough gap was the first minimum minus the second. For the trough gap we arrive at 1.3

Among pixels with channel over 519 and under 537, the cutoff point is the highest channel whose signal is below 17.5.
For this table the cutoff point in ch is 536.0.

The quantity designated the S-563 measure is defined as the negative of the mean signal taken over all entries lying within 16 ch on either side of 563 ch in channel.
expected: -16.9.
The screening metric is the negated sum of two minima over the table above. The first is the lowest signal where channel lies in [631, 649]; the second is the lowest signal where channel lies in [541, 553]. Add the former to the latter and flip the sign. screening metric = -33.1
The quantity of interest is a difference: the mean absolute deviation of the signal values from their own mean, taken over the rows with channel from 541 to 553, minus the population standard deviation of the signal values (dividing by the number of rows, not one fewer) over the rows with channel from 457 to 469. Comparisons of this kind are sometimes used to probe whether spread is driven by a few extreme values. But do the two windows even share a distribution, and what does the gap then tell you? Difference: -3.3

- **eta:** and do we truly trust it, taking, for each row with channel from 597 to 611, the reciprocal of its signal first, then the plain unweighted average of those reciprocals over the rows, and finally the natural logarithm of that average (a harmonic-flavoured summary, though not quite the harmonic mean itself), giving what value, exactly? -2.93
